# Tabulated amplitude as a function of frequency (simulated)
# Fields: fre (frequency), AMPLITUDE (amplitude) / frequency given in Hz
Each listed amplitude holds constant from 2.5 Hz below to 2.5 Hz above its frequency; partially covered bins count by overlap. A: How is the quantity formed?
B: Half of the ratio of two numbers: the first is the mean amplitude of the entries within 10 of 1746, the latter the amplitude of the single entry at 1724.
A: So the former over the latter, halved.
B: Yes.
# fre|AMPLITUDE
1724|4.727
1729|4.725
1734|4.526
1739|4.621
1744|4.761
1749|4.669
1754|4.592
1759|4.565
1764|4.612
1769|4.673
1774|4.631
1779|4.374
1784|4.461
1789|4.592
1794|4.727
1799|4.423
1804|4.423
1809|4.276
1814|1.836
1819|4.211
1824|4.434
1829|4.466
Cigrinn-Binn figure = 0.493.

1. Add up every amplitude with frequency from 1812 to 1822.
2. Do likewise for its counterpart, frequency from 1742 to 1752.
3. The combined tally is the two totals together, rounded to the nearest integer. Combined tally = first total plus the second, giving 15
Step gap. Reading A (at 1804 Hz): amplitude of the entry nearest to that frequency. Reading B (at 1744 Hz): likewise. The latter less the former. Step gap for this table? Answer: 0.34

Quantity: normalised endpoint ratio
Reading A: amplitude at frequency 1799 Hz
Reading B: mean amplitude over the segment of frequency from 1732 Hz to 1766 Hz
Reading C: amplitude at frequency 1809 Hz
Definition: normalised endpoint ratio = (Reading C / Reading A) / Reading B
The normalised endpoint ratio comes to 0.209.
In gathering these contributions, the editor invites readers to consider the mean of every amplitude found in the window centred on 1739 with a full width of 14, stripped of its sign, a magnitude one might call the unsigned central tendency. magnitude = 4.64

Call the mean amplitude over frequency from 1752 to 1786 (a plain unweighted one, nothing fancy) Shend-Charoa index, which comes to 4.56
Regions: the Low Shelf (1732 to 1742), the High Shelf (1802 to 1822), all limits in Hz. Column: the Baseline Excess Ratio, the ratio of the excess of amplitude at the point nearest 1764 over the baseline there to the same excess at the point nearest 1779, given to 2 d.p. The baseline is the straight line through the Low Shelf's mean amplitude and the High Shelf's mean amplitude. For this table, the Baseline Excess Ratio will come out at 1.20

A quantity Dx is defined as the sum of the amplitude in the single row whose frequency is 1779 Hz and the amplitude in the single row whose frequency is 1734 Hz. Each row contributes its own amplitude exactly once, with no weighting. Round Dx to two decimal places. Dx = 8.90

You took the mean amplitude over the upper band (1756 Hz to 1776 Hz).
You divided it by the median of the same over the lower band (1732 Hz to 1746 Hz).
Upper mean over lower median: 1.00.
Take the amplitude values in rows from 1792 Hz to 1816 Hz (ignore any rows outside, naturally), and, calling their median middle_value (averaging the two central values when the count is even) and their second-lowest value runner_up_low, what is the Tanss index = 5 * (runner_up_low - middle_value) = -0.7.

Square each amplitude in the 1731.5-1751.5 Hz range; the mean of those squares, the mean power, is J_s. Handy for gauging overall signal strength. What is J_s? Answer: 21.6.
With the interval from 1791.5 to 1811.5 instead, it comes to 19.9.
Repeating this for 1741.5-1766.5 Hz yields 21.5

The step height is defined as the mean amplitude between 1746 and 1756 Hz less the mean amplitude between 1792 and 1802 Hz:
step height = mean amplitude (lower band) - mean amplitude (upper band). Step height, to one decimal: 0.1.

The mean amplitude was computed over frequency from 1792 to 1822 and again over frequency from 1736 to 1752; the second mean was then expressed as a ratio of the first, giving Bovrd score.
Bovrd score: 1.18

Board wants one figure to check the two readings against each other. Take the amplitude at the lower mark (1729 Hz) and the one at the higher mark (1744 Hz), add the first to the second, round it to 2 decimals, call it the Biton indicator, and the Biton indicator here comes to 9.49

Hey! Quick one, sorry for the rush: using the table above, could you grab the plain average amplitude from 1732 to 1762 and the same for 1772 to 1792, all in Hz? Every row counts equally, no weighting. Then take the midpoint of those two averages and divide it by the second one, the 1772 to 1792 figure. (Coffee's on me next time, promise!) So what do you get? 1.01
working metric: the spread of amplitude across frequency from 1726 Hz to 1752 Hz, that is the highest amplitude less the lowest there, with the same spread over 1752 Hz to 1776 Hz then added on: 0.34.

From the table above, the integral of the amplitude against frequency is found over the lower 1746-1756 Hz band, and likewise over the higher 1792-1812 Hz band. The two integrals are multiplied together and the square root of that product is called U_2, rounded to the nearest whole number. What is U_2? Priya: 64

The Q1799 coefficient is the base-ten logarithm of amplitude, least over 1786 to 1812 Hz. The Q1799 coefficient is 0.63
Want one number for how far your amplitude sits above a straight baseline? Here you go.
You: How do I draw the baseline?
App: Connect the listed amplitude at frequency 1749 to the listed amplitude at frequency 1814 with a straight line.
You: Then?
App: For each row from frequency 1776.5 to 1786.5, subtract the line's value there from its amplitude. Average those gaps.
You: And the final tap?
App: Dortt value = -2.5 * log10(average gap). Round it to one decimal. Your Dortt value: -0.2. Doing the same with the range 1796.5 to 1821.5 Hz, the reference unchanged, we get -0.6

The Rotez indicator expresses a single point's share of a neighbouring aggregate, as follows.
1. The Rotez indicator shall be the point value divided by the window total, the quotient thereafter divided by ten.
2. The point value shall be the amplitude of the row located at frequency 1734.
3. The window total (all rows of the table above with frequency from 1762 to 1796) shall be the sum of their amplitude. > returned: 0.0141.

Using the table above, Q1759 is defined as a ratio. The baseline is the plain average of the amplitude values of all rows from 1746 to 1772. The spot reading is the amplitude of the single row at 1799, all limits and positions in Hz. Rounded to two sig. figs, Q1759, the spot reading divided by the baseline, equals 0.96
